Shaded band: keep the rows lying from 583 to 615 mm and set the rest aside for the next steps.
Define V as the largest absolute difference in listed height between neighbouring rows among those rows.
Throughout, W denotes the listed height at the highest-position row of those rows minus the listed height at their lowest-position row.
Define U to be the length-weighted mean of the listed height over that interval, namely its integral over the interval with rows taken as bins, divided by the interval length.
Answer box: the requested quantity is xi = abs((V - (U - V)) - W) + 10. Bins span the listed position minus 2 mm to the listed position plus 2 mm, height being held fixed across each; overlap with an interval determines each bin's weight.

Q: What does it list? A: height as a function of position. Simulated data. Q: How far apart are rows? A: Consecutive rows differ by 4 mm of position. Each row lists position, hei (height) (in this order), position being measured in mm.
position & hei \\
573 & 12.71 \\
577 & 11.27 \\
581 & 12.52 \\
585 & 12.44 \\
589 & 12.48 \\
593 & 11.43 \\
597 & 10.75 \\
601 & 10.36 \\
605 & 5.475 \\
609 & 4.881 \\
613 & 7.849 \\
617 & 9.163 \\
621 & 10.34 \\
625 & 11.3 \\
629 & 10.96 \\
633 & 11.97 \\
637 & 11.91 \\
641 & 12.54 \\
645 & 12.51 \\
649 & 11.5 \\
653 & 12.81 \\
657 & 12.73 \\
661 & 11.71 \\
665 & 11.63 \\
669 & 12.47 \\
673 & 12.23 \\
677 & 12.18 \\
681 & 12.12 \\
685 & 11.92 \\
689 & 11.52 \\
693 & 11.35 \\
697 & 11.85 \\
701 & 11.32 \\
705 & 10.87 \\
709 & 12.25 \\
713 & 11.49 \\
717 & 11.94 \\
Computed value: 15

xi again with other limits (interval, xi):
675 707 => 19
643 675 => 19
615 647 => 22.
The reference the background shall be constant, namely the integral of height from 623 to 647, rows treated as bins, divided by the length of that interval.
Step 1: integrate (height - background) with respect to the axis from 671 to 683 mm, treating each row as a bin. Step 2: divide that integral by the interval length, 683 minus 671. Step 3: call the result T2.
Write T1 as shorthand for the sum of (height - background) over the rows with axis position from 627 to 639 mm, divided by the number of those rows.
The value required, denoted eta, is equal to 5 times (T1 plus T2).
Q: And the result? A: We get 0.3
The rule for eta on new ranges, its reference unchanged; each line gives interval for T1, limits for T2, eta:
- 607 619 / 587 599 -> -24.4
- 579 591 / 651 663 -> 5.8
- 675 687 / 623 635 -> -1.2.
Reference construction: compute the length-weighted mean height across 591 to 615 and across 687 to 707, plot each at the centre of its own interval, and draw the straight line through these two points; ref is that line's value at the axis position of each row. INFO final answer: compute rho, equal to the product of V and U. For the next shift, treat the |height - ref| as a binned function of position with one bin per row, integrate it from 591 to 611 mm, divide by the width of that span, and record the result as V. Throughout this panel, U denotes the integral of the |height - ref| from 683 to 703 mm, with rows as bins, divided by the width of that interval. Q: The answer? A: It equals 1.2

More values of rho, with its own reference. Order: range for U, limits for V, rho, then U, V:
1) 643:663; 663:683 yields 3.3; 2.2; 1.5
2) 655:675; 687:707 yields 0.7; 1.8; 0.4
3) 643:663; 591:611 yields 6.5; 2.2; 2.9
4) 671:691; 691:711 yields 0.4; 1.1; 0.4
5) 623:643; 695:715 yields 1.1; 2.3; 0.5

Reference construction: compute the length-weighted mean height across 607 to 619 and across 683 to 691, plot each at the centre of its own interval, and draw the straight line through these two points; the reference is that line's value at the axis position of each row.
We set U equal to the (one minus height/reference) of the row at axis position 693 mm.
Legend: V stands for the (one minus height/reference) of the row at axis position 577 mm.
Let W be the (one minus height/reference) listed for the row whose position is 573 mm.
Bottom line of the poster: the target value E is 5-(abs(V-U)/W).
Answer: 6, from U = 0.1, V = -1.19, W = -1.59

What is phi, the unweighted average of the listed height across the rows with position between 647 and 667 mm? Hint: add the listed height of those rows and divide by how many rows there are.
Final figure 12.1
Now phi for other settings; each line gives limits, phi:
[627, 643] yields 11.8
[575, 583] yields 11.9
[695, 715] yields 11.6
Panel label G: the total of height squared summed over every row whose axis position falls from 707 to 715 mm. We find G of 282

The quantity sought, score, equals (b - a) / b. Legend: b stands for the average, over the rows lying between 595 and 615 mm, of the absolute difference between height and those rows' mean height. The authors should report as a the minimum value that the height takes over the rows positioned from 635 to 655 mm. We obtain -4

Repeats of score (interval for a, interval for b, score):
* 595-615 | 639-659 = -12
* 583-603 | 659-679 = -34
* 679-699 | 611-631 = -9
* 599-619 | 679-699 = -18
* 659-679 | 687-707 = -47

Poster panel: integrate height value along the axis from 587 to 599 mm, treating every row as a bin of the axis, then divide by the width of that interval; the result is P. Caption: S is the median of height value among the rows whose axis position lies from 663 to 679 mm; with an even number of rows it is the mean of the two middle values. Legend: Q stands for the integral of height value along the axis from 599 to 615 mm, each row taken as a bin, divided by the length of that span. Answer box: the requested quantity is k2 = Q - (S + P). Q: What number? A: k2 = -17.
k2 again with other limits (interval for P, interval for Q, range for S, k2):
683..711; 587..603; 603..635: -10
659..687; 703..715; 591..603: -11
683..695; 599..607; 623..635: -15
